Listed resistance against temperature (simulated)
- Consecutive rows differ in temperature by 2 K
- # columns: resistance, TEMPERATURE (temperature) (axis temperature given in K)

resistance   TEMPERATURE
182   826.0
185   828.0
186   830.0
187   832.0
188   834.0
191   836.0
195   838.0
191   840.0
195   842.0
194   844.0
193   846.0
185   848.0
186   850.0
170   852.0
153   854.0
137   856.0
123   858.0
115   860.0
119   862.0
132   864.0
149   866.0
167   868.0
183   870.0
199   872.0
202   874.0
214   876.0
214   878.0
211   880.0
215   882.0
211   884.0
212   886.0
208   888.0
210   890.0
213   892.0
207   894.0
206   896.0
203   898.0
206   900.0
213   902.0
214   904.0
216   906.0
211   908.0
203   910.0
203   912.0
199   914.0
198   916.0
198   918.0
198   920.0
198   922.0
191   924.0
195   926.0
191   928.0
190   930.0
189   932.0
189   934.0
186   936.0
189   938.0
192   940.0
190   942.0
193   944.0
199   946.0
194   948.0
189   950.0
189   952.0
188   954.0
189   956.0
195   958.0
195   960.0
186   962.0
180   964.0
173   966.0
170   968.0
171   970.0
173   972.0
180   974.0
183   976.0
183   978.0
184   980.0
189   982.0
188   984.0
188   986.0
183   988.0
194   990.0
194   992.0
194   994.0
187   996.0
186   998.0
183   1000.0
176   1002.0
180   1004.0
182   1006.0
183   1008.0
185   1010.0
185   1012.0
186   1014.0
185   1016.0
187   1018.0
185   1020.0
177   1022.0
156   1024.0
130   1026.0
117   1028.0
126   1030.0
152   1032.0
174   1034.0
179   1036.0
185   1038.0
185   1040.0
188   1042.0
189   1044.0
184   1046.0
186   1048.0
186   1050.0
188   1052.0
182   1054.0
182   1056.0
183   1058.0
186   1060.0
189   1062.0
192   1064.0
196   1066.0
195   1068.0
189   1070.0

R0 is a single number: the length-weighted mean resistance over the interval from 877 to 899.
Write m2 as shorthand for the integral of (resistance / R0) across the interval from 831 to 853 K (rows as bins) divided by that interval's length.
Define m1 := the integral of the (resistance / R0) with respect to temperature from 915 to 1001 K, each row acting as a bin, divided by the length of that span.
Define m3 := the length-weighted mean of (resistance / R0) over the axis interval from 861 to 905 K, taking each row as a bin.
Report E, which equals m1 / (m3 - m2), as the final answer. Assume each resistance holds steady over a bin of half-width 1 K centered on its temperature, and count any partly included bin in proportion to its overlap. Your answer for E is 26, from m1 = 0.90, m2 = 0.90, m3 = 0.93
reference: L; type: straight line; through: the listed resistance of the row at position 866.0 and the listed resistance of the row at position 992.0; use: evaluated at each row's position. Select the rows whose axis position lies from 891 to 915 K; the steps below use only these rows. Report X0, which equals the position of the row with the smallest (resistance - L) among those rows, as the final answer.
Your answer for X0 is 914.0 K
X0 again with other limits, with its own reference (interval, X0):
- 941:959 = 954.0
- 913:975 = 968.0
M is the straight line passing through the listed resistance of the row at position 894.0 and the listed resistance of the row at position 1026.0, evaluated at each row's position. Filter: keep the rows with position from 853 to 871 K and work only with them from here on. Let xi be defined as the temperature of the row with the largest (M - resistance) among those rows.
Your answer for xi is 860.0 K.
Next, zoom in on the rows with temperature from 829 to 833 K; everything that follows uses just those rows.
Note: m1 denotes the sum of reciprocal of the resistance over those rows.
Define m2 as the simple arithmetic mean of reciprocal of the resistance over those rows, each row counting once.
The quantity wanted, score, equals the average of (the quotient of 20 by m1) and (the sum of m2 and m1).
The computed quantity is 933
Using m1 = 0.011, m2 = 0.0054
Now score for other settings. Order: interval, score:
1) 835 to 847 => 322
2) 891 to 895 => 1050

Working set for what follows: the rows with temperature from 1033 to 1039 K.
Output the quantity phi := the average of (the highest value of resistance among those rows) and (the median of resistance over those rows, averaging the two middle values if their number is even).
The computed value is 182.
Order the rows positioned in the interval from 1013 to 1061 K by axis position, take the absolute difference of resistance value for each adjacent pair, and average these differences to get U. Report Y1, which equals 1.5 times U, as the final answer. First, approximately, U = 7.1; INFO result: 10.7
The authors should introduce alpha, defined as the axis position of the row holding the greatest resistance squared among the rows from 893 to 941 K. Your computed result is 906.0 K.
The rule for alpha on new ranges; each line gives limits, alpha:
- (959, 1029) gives 960.0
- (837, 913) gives 906.0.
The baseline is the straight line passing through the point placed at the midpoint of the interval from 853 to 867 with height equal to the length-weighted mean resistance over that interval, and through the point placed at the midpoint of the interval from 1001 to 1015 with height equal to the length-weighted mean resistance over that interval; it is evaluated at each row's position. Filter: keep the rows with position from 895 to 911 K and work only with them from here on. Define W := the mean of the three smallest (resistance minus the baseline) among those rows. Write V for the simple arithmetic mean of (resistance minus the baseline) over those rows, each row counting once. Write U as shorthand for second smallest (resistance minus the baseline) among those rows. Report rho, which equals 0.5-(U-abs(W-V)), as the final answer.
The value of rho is -52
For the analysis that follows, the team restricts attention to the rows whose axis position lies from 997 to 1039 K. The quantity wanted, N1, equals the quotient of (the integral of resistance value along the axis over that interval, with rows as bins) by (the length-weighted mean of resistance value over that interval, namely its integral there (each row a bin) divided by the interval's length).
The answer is 42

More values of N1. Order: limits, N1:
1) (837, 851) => 14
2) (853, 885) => 32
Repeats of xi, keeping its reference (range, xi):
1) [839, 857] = 856.0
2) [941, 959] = 942.0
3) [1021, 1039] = 1028.0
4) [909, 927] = 924.0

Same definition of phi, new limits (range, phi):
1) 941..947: 196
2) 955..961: 195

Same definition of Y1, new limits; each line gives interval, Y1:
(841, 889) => 12.8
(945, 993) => 5.2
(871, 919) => 5.0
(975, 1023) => 4.2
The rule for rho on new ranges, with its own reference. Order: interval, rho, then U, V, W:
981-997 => -4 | 9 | 14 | 10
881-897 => -58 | 63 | 68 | 63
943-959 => -19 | 24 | 29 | 24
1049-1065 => 20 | -16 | -13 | -16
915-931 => -29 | 36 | 41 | 35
